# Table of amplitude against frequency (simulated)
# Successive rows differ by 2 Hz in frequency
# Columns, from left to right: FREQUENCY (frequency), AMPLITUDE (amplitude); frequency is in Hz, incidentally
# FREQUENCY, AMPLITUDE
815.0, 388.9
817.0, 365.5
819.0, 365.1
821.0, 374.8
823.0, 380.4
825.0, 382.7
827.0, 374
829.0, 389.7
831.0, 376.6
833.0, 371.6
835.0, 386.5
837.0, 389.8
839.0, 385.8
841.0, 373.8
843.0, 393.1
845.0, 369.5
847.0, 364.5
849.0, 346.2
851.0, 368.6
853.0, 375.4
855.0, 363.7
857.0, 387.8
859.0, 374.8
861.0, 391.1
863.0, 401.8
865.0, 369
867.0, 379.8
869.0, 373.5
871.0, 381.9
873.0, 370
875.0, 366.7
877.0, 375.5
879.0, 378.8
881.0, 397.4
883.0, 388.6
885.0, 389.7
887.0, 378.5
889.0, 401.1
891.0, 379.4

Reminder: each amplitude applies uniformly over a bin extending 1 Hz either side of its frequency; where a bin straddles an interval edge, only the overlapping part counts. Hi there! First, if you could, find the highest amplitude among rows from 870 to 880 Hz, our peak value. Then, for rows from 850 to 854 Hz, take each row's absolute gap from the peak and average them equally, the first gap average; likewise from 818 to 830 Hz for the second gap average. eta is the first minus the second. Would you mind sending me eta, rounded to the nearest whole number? 3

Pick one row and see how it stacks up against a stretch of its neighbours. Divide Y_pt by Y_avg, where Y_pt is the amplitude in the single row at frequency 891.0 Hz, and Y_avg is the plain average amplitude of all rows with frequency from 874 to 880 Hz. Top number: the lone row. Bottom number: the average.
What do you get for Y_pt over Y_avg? 1.015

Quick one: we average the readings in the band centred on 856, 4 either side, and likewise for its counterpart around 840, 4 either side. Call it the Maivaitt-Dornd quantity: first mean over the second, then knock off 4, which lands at -3.03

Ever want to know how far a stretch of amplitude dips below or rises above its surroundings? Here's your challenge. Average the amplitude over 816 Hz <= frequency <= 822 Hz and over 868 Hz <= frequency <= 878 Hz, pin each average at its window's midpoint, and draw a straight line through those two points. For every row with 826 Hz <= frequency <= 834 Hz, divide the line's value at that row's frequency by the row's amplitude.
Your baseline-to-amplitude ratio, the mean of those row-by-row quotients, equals 0.978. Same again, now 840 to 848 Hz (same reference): 0.989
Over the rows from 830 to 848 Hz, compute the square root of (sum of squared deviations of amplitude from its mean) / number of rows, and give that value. 9.5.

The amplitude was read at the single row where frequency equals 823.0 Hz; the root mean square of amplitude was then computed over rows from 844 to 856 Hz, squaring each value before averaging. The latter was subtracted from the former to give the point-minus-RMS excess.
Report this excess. 16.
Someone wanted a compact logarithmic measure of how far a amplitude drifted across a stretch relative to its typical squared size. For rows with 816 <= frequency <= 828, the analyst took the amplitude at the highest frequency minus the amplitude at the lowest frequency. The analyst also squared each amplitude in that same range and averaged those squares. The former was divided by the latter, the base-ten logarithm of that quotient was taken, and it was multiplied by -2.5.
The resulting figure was 10.5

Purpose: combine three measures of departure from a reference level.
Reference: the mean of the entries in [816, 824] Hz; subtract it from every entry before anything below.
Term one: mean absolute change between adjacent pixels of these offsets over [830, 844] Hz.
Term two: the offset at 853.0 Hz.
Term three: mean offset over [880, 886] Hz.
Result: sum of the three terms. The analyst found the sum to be 34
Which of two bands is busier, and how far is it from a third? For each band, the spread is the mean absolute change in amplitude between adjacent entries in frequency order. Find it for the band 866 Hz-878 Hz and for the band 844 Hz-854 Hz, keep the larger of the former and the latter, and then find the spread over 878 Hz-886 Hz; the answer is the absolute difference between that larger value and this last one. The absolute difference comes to 3.6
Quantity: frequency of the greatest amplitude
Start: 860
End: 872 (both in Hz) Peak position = 863.0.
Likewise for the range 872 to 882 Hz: 881.0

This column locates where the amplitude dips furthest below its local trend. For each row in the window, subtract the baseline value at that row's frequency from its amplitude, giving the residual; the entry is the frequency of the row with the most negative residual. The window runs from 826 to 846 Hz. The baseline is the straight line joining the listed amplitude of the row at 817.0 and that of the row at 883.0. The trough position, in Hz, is 845.0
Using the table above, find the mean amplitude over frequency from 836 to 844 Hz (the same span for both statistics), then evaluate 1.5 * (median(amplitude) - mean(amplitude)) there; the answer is 3.3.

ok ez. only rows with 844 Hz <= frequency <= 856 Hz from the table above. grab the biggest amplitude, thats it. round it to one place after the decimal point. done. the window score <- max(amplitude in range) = 375.4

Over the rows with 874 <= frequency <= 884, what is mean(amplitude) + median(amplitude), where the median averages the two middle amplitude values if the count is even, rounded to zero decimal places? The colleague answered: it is 760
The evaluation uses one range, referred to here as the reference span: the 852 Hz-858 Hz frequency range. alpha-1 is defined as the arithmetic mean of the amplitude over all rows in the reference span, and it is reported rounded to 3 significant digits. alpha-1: 376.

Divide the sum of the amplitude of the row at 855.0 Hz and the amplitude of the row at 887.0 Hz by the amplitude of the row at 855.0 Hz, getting 2.04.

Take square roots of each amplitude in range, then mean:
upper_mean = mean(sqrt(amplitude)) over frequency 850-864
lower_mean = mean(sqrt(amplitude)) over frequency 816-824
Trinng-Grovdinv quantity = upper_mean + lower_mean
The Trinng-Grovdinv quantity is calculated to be 38.77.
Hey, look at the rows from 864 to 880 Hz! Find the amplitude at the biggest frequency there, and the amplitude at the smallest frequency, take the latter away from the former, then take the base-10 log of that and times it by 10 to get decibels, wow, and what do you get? 9.9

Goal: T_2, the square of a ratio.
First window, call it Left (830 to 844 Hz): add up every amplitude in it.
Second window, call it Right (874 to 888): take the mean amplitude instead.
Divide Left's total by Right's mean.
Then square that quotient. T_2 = 49.1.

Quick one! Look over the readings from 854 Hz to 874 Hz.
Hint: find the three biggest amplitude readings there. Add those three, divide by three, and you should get 394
